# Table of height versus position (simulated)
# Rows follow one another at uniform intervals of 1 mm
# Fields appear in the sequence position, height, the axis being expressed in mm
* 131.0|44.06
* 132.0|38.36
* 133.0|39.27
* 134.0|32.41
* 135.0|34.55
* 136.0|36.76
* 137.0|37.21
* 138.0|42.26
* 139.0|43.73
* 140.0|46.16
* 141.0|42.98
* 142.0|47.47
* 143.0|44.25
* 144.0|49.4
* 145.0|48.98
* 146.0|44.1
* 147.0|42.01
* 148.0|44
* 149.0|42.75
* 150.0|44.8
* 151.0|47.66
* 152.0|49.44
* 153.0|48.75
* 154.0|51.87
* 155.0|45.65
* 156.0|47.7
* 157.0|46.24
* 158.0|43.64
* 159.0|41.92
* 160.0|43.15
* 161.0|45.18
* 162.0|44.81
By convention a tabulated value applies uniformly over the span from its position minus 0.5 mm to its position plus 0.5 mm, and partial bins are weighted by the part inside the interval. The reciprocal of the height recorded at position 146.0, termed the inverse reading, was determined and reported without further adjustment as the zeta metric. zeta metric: 0.0227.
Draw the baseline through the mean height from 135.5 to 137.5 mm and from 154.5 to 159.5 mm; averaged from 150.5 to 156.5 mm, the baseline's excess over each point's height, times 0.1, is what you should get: -0.5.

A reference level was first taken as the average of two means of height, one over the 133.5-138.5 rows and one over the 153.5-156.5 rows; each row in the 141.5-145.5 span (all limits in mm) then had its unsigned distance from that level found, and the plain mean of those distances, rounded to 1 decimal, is 5.0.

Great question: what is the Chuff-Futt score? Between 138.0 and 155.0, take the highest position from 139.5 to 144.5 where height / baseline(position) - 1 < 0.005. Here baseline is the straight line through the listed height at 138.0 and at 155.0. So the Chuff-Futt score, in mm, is 141.0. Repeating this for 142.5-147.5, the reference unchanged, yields 147.0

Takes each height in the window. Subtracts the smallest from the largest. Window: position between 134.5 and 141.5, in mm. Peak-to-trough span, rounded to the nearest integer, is 12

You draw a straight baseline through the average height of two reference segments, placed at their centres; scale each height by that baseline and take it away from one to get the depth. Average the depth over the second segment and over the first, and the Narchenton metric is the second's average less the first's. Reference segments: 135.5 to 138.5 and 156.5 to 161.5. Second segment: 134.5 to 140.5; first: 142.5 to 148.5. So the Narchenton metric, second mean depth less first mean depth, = 0.084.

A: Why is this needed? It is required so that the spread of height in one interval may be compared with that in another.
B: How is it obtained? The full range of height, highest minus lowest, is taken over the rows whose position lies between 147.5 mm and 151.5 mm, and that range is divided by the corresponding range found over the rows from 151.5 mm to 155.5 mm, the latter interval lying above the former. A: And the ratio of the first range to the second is 0.79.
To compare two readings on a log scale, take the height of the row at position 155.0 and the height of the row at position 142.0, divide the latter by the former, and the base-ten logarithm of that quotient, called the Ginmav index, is 0.02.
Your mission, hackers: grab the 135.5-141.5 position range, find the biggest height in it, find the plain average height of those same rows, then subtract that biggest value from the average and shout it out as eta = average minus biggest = -4.6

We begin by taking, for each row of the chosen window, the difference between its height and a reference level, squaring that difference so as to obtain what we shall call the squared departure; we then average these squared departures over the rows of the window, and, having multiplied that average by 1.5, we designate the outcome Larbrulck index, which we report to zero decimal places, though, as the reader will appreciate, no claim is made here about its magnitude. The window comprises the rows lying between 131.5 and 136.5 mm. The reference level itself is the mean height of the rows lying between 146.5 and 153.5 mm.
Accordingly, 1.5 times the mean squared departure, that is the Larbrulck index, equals 141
